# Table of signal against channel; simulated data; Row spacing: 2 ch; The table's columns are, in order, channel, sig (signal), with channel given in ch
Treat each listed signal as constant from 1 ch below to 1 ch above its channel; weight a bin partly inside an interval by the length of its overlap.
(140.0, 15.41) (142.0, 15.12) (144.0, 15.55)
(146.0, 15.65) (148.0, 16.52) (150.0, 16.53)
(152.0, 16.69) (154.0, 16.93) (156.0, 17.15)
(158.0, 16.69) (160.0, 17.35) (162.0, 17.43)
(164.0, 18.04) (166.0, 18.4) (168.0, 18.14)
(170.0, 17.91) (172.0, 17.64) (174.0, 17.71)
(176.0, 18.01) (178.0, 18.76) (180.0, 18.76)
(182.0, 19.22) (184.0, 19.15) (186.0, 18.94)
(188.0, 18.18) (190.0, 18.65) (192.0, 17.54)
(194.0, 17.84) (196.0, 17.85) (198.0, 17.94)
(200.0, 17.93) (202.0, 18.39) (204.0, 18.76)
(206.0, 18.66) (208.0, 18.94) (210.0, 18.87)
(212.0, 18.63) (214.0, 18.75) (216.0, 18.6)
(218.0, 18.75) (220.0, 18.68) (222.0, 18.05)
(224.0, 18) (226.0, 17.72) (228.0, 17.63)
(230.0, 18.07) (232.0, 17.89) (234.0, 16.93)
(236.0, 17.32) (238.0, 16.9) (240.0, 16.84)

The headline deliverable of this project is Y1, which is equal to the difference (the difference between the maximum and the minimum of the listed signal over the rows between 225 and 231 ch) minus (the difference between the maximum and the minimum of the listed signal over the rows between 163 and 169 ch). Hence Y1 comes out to 0.1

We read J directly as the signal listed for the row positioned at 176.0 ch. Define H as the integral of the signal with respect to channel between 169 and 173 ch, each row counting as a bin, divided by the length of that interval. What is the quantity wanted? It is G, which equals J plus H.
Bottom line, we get 35.8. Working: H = 17.8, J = 18.01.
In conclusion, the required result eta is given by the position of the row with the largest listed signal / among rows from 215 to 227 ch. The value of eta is 218.0 ch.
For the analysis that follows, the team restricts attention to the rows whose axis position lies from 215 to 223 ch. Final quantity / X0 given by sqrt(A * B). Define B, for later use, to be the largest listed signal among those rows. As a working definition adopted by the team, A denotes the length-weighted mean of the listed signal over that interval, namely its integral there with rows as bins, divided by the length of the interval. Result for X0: 18.6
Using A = 18.5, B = 18.75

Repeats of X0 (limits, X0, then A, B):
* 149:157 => 17.0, 16.8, 17.15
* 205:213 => 18.9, 18.8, 18.94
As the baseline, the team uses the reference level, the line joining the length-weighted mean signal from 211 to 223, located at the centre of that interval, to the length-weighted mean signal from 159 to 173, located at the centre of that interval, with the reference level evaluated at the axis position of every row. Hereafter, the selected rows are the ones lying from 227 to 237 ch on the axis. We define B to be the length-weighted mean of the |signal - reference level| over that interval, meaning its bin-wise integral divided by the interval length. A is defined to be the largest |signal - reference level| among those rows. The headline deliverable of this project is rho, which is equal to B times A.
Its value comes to 2.3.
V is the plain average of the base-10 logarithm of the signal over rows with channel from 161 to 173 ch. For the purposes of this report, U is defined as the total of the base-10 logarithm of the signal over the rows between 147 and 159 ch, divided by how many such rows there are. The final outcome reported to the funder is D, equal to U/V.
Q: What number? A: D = 0.98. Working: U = 1.22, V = 1.25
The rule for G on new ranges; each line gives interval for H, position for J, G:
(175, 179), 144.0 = 33.9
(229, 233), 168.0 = 36.1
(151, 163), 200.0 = 35.0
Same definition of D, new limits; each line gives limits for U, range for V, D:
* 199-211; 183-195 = 1.00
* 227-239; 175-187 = 0.97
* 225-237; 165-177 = 0.99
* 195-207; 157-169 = 1.01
